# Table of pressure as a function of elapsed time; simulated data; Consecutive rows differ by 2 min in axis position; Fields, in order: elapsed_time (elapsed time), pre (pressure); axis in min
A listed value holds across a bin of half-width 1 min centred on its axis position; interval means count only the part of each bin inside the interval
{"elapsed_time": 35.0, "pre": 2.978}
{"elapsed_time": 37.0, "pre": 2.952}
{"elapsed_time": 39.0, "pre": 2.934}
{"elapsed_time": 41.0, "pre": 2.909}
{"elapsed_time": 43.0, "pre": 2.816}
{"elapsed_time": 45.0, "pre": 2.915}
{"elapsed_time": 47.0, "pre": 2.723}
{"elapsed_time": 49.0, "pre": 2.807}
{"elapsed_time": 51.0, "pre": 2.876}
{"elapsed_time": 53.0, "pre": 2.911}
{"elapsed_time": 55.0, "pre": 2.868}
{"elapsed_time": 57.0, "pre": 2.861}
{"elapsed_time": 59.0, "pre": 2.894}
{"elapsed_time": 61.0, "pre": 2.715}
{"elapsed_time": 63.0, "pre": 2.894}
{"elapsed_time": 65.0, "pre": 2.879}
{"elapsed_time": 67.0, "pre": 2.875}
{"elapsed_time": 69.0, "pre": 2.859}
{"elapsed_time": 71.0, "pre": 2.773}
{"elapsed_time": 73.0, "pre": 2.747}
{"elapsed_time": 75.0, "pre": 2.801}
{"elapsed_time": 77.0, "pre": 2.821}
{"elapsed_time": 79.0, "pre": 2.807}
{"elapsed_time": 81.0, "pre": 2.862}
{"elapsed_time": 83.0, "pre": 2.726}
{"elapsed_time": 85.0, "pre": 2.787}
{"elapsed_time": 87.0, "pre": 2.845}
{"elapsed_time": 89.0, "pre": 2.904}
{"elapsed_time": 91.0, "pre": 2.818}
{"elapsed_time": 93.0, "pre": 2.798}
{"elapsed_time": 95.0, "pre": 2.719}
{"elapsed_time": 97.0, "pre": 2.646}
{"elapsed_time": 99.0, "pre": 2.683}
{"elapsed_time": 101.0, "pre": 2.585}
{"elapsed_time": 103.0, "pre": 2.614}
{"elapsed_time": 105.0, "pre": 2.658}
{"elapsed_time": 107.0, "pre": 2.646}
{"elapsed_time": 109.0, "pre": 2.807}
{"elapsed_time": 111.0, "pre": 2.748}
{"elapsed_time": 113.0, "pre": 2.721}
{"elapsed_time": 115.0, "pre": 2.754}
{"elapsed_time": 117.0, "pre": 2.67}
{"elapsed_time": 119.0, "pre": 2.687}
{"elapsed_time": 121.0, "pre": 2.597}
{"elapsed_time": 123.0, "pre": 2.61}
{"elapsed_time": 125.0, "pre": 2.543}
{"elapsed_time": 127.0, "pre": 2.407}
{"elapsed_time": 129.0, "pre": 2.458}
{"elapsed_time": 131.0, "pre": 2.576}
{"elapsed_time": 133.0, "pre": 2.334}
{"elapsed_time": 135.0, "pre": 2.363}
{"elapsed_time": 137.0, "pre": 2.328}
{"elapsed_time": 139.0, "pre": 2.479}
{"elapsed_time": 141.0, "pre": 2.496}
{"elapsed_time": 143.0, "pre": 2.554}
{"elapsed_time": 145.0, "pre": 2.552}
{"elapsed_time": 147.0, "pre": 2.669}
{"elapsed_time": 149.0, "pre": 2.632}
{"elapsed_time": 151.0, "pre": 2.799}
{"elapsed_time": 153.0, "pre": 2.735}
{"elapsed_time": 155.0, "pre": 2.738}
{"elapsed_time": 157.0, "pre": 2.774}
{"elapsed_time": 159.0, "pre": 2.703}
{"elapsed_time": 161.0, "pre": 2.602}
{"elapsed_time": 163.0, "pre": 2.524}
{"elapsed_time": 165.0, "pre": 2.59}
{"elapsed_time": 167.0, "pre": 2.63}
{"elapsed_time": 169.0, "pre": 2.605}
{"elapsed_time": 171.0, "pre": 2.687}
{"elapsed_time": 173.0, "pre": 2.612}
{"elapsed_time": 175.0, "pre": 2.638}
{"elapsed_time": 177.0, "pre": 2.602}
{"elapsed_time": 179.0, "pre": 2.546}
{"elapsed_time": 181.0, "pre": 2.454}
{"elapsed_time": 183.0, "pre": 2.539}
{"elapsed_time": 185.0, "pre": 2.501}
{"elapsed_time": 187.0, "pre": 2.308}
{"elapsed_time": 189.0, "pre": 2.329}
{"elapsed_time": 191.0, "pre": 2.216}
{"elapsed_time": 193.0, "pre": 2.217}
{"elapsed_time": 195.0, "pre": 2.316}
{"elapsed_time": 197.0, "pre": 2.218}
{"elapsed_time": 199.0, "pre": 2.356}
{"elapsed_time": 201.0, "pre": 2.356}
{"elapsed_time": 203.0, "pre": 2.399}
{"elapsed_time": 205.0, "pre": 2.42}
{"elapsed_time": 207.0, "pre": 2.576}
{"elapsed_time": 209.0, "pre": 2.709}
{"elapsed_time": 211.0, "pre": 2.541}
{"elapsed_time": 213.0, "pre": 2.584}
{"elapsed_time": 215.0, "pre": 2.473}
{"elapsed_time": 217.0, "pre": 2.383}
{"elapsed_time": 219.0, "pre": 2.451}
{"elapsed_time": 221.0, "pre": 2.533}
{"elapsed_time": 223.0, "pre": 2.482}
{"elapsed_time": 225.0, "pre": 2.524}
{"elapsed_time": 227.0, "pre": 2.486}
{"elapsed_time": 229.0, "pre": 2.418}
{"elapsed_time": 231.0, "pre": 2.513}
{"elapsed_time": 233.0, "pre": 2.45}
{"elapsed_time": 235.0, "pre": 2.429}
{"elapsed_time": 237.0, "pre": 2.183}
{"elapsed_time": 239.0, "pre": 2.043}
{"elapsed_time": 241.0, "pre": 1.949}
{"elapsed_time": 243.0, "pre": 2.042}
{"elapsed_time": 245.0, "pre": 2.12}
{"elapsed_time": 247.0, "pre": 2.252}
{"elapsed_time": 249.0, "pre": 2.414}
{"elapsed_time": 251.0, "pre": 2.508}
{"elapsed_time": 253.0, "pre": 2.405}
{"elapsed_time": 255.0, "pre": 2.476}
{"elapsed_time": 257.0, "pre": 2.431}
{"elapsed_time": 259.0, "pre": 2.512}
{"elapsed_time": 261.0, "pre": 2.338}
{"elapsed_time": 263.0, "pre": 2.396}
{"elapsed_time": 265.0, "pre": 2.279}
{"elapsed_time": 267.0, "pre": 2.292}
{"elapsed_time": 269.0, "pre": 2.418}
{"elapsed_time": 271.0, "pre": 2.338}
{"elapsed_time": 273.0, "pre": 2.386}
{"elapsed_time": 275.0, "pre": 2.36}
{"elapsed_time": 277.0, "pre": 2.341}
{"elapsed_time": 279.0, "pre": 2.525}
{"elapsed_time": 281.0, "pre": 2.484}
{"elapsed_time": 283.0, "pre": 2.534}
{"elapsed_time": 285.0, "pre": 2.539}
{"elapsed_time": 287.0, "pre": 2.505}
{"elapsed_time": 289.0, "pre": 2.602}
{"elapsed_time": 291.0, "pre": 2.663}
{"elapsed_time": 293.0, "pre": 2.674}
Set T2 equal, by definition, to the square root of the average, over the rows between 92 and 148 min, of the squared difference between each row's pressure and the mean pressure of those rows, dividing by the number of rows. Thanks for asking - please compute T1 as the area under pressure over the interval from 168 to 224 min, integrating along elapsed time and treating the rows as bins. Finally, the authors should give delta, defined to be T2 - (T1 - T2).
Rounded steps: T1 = 138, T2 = 0.131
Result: -138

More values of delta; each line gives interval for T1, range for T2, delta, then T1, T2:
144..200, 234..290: -142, 142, 0.163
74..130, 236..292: -151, 151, 0.172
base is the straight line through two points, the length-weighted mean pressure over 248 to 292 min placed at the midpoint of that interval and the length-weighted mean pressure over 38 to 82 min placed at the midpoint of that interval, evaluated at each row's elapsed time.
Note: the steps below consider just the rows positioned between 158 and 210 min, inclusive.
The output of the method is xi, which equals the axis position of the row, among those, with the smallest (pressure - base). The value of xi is 191.0 min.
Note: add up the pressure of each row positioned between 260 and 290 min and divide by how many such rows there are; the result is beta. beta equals 2.4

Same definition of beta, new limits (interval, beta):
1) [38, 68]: 2.9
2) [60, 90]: 2.8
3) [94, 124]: 2.7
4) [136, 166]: 2.6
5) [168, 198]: 2.5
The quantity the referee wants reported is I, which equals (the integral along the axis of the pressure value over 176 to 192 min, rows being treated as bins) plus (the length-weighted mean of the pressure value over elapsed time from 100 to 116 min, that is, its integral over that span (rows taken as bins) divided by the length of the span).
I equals 41.7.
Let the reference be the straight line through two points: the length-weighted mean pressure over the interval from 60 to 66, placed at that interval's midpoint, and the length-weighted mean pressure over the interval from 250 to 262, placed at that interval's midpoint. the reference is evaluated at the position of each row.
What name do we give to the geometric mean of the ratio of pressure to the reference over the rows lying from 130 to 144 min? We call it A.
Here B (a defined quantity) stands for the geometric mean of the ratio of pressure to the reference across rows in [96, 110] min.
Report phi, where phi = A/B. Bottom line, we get 0.94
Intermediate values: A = 0.91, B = 0.97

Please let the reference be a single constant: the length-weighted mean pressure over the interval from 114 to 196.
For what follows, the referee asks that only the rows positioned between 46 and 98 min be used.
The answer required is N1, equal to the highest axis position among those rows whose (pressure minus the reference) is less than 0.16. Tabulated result 97.0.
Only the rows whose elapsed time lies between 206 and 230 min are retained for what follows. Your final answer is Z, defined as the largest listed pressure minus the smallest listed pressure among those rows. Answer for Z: 0.33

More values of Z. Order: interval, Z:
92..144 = 0.48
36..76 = 0.24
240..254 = 0.56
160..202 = 0.47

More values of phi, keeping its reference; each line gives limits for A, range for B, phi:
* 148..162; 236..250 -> 1.18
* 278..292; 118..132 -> 1.13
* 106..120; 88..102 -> 1.01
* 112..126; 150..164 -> 0.96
